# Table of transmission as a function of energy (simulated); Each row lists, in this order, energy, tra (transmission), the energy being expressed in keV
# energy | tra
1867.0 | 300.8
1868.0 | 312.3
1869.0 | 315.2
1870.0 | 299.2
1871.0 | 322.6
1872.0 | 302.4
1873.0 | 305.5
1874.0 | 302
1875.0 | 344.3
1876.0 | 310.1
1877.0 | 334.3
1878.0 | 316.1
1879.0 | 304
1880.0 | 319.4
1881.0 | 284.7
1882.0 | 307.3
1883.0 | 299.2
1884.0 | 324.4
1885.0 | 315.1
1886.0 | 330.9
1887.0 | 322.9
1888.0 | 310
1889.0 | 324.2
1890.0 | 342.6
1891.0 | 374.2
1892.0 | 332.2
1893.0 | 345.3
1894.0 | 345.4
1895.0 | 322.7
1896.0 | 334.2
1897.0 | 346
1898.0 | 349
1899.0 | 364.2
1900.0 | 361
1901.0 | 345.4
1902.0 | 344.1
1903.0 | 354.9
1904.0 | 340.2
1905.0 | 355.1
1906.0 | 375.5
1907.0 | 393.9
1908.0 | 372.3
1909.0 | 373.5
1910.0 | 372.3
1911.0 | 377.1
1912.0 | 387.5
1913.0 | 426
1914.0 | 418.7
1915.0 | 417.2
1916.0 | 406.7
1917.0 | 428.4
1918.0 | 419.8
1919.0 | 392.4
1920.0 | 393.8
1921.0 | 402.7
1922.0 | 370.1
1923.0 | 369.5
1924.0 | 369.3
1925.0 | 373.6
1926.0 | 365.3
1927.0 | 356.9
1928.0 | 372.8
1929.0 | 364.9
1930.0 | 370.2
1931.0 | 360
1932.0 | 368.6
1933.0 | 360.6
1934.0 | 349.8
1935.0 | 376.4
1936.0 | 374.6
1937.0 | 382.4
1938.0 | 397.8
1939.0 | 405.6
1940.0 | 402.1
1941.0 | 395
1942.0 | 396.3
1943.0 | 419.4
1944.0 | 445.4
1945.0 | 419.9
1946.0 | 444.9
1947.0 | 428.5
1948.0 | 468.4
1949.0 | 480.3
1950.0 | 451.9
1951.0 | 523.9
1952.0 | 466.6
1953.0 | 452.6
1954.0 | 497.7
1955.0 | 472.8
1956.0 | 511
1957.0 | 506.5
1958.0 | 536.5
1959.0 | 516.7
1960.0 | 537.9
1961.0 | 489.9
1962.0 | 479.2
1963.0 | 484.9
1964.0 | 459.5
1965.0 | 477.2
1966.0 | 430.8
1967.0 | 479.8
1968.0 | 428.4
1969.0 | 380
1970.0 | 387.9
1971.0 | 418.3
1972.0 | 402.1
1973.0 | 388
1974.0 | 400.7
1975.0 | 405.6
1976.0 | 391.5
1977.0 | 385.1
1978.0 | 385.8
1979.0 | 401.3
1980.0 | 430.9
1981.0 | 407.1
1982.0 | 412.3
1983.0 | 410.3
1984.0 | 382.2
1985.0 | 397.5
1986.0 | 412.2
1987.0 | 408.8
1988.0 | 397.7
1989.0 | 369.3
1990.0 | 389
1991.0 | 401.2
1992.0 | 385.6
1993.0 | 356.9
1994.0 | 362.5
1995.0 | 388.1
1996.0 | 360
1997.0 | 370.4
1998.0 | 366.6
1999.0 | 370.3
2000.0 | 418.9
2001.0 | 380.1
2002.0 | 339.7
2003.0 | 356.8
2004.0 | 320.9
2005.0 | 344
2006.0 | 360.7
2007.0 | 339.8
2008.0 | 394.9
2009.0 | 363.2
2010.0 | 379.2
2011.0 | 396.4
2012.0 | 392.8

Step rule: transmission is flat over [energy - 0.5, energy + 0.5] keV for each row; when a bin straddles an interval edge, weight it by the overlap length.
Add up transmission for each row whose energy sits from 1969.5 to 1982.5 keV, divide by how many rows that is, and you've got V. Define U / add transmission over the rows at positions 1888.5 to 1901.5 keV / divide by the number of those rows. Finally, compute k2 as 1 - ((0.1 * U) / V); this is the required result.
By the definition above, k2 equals 0.914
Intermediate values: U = 345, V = 401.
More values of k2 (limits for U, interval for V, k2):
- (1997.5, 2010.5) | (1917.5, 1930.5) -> 0.904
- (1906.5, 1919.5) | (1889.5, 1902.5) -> 0.885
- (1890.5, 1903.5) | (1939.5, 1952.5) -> 0.921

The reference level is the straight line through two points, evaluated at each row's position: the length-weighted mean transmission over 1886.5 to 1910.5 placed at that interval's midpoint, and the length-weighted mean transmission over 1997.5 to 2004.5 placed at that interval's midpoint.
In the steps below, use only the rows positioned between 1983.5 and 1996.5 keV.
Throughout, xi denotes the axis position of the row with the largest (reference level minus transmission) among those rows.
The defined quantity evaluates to 1993.0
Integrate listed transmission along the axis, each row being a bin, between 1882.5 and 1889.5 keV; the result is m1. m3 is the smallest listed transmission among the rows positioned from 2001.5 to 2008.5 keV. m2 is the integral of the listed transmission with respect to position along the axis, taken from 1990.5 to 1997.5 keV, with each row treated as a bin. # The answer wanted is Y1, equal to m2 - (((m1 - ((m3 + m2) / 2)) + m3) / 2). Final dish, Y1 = 2087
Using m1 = 2227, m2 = 2625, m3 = 320.9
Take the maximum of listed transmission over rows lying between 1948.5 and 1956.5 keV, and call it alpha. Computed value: 523.9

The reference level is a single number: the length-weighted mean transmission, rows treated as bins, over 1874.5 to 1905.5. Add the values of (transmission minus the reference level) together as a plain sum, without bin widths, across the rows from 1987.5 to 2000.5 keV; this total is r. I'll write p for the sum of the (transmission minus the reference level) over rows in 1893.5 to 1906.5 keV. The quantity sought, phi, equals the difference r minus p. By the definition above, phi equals 399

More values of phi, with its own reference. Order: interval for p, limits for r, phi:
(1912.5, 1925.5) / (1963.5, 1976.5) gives 262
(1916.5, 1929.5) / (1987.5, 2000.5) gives -43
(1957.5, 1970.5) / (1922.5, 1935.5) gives -1331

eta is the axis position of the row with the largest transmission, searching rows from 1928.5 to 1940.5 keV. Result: 1939.0 keV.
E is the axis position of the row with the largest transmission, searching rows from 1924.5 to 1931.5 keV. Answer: 1925.0 keV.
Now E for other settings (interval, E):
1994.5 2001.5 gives 2000.0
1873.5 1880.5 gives 1875.0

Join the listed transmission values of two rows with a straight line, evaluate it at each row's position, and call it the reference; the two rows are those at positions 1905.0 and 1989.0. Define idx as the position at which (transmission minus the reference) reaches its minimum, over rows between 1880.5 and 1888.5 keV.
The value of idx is 1881.0 keV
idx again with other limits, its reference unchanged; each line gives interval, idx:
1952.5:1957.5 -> 1953.0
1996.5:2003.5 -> 2002.0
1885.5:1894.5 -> 1888.0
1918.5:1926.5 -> 1926.0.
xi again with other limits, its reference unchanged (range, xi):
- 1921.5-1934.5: 1934.0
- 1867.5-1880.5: 1870.0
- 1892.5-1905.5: 1895.0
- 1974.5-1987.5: 1984.0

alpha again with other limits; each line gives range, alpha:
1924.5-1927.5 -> 373.6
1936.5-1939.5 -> 405.6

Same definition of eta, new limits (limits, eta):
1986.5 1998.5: 1987.0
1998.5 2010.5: 2000.0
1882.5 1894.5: 1891.0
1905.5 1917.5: 1917.0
